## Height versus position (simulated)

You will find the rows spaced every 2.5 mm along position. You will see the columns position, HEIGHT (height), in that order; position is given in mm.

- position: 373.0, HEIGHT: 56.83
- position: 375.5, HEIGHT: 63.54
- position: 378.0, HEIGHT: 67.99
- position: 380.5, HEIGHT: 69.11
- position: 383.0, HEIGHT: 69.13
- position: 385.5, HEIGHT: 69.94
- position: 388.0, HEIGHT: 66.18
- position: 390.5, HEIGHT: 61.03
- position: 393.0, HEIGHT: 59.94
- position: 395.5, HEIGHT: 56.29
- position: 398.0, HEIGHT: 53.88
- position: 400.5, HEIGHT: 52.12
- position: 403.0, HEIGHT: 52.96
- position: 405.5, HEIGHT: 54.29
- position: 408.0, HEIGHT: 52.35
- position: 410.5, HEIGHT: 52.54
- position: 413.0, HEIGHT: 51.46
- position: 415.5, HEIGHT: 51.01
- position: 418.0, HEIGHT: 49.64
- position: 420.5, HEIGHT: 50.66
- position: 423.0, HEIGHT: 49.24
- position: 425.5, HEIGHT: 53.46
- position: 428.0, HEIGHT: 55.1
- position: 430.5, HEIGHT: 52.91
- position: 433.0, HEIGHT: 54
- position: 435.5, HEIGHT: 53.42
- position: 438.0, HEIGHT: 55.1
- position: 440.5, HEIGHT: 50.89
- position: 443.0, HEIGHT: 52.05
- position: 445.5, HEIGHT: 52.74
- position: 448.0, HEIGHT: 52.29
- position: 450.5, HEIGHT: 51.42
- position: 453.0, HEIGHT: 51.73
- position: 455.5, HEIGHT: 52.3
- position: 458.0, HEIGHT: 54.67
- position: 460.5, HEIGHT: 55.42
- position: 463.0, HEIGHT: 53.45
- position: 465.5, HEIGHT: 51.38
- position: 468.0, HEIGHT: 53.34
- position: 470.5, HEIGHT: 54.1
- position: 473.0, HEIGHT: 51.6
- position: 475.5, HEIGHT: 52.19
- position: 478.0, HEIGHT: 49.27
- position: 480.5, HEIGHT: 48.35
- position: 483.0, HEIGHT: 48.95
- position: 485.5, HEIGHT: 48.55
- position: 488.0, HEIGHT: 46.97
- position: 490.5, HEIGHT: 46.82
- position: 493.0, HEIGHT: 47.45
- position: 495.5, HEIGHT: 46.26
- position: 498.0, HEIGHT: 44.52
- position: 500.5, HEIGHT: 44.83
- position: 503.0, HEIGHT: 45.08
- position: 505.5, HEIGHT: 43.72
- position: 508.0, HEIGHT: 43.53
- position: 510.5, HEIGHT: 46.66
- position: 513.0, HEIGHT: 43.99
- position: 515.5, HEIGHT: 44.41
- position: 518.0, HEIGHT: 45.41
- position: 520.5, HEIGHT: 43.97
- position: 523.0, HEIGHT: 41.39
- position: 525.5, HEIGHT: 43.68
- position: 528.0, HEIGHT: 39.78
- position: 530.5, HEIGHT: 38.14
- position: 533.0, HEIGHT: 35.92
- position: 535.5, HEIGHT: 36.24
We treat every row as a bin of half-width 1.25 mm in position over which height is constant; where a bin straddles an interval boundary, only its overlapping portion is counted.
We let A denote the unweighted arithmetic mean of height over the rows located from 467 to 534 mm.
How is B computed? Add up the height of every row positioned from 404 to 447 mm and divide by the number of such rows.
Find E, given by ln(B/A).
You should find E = 0.13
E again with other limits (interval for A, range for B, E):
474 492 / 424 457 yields 0.08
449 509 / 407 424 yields 0.03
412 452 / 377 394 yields 0.24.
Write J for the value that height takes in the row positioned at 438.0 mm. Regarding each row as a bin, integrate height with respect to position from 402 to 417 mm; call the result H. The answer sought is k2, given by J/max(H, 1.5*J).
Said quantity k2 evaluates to 0.07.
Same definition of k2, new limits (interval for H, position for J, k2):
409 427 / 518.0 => 0.05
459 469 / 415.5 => 0.10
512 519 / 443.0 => 0.17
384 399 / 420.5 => 0.05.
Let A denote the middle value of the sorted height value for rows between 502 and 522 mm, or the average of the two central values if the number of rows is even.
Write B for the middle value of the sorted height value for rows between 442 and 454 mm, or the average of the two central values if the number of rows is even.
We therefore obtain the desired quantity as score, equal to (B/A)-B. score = -50.9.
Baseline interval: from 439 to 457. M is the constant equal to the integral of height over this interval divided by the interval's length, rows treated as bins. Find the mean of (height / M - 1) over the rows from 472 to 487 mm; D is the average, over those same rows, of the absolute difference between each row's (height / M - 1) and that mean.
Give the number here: 0.027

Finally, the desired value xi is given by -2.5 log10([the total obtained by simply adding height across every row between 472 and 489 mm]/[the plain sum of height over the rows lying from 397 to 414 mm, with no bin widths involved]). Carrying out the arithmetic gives 0.07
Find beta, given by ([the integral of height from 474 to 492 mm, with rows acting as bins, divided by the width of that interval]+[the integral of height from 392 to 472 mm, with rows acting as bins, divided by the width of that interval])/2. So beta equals 50.9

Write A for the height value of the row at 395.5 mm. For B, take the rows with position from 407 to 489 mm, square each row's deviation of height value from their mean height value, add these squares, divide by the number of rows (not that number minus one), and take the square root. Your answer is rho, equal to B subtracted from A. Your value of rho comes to 54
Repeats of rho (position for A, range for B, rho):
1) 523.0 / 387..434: 37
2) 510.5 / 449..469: 45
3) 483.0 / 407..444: 47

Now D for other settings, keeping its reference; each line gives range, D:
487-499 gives 0.016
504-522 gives 0.017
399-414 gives 0.013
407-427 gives 0.022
